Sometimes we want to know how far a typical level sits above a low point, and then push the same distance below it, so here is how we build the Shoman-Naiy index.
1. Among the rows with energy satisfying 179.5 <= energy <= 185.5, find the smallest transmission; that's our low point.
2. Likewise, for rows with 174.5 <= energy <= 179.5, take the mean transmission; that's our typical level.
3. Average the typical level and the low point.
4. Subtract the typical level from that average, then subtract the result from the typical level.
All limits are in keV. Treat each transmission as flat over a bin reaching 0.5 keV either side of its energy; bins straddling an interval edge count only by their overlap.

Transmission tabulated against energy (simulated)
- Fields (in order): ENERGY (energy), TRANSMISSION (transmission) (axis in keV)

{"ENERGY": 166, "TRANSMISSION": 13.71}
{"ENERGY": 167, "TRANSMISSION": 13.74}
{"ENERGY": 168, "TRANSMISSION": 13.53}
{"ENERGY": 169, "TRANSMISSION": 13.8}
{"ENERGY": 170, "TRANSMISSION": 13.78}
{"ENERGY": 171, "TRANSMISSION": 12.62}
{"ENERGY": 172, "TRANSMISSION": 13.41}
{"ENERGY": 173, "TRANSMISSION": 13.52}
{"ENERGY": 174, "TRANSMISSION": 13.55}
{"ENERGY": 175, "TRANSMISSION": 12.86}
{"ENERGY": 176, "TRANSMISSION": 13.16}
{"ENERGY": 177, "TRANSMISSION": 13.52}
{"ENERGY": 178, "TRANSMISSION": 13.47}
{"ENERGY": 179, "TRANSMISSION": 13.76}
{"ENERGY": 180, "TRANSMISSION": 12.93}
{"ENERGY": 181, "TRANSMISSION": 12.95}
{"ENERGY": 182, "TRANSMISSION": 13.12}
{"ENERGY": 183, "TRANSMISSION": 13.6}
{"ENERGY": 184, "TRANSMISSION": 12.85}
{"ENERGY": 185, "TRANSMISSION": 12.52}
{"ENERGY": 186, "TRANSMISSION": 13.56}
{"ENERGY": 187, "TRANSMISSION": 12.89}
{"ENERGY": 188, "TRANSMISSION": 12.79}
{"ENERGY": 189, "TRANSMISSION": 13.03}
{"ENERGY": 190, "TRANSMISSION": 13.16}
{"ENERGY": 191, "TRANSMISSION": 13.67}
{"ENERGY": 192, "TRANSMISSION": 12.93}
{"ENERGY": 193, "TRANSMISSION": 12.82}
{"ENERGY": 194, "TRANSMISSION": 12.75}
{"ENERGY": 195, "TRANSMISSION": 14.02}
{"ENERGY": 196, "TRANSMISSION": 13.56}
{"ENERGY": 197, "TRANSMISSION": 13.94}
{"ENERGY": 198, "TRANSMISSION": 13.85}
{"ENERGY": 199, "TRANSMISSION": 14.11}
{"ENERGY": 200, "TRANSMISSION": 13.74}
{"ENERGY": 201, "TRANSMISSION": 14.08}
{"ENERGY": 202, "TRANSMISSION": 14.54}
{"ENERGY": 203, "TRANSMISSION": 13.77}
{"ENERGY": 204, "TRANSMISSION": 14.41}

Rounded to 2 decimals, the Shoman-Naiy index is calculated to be 13.77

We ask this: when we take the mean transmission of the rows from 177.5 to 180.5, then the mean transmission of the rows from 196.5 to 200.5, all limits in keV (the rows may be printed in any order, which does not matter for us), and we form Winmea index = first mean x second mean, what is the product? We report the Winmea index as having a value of 186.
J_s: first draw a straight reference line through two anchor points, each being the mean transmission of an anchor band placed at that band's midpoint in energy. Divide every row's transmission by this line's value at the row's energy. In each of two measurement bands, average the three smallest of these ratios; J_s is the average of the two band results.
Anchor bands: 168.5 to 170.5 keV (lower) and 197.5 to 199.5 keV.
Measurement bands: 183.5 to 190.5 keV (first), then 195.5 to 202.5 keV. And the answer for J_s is 0.948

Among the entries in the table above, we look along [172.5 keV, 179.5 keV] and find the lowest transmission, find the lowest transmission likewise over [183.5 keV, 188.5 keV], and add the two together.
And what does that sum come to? 25.4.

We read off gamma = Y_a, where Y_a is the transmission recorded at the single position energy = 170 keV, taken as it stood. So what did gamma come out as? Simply 13.78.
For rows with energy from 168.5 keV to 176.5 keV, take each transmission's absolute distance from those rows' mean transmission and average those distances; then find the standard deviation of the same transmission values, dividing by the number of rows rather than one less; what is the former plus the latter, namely 0.74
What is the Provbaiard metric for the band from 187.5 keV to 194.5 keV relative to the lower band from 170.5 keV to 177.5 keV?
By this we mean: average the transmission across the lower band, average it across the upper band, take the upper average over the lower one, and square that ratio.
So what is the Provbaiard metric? 0.97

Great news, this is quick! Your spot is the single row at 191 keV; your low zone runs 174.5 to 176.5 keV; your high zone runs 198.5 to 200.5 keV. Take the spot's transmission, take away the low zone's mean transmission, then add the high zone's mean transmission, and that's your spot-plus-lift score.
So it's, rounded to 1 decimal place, 14.6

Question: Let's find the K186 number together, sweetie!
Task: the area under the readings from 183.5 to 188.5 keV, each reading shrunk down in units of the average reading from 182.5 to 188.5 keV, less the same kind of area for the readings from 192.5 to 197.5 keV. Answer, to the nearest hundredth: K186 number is -0.19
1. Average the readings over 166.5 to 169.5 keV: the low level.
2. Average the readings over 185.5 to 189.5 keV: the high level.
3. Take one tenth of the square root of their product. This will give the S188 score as 1.34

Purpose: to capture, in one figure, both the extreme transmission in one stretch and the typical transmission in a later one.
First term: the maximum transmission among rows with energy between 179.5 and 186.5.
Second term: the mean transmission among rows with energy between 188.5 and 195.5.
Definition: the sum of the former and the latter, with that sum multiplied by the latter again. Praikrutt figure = 354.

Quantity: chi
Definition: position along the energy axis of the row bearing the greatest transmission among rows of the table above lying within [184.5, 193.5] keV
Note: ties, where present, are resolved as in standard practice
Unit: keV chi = 191 keV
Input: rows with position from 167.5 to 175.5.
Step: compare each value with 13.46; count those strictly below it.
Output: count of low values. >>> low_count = 3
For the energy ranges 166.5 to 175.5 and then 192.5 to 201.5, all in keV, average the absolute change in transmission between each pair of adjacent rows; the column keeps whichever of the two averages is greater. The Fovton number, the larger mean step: 0.41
